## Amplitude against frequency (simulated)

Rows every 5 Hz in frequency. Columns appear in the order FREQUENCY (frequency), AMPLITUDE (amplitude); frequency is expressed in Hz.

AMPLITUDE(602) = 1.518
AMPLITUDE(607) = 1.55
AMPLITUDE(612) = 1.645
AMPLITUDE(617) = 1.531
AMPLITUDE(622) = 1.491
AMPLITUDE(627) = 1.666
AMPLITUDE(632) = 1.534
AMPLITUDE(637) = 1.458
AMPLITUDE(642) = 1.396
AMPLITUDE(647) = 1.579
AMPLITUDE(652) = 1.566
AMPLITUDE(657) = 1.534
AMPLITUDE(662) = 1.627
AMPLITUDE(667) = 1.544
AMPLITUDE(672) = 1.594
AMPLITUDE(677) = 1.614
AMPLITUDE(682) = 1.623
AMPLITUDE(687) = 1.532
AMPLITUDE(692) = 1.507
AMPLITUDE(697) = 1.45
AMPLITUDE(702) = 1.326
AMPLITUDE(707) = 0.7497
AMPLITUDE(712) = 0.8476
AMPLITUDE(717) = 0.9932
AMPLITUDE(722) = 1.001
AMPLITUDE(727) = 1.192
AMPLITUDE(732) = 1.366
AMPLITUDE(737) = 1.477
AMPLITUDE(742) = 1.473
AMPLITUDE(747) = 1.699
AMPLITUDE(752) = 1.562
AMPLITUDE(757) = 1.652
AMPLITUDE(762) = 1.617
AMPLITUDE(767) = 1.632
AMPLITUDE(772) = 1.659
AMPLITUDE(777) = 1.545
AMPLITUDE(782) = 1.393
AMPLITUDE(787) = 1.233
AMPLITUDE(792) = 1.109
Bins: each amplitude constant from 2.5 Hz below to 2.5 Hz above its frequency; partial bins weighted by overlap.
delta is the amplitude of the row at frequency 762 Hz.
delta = 1.617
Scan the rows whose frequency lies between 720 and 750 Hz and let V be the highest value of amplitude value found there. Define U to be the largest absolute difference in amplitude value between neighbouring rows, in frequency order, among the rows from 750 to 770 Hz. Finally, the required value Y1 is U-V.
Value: -1.61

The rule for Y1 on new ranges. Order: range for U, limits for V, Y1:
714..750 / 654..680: -1.40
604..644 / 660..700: -1.45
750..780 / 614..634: -1.55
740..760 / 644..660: -1.35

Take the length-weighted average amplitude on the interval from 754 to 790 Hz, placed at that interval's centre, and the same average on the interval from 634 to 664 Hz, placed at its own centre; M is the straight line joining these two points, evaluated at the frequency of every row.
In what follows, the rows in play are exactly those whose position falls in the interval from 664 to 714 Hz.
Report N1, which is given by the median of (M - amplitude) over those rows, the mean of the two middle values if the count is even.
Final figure 0.01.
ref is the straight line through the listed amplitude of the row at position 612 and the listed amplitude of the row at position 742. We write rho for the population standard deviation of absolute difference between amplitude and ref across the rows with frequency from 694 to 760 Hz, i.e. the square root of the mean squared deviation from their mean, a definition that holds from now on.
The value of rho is 0.24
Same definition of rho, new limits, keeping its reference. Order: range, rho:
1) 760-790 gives 0.06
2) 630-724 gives 0.23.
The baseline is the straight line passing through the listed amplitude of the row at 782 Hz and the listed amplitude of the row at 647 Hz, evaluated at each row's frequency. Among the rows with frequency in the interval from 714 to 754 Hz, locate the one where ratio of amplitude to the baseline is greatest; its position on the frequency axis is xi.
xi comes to 747 Hz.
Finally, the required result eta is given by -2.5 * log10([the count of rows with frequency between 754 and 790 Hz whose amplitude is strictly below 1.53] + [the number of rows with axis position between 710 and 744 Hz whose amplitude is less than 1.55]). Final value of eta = -2.39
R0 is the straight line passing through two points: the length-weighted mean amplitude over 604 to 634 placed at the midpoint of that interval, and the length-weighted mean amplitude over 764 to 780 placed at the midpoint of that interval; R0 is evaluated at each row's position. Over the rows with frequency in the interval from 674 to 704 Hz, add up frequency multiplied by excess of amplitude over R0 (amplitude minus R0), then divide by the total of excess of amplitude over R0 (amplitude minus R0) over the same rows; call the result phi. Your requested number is 700.4 Hz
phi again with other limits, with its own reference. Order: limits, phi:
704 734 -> 716.5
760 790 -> 787.0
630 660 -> 641.5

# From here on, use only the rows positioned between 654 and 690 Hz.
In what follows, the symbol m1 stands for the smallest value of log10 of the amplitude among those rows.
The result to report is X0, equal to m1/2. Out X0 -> 0.093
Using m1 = 0.19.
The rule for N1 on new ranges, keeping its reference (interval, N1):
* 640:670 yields -0.03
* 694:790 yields 0.08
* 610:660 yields -0.01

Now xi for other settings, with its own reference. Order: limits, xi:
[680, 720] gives 682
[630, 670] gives 662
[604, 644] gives 627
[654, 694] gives 682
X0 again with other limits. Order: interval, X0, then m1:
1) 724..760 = 0.038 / 0.08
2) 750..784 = 0.072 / 0.14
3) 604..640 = 0.082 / 0.16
